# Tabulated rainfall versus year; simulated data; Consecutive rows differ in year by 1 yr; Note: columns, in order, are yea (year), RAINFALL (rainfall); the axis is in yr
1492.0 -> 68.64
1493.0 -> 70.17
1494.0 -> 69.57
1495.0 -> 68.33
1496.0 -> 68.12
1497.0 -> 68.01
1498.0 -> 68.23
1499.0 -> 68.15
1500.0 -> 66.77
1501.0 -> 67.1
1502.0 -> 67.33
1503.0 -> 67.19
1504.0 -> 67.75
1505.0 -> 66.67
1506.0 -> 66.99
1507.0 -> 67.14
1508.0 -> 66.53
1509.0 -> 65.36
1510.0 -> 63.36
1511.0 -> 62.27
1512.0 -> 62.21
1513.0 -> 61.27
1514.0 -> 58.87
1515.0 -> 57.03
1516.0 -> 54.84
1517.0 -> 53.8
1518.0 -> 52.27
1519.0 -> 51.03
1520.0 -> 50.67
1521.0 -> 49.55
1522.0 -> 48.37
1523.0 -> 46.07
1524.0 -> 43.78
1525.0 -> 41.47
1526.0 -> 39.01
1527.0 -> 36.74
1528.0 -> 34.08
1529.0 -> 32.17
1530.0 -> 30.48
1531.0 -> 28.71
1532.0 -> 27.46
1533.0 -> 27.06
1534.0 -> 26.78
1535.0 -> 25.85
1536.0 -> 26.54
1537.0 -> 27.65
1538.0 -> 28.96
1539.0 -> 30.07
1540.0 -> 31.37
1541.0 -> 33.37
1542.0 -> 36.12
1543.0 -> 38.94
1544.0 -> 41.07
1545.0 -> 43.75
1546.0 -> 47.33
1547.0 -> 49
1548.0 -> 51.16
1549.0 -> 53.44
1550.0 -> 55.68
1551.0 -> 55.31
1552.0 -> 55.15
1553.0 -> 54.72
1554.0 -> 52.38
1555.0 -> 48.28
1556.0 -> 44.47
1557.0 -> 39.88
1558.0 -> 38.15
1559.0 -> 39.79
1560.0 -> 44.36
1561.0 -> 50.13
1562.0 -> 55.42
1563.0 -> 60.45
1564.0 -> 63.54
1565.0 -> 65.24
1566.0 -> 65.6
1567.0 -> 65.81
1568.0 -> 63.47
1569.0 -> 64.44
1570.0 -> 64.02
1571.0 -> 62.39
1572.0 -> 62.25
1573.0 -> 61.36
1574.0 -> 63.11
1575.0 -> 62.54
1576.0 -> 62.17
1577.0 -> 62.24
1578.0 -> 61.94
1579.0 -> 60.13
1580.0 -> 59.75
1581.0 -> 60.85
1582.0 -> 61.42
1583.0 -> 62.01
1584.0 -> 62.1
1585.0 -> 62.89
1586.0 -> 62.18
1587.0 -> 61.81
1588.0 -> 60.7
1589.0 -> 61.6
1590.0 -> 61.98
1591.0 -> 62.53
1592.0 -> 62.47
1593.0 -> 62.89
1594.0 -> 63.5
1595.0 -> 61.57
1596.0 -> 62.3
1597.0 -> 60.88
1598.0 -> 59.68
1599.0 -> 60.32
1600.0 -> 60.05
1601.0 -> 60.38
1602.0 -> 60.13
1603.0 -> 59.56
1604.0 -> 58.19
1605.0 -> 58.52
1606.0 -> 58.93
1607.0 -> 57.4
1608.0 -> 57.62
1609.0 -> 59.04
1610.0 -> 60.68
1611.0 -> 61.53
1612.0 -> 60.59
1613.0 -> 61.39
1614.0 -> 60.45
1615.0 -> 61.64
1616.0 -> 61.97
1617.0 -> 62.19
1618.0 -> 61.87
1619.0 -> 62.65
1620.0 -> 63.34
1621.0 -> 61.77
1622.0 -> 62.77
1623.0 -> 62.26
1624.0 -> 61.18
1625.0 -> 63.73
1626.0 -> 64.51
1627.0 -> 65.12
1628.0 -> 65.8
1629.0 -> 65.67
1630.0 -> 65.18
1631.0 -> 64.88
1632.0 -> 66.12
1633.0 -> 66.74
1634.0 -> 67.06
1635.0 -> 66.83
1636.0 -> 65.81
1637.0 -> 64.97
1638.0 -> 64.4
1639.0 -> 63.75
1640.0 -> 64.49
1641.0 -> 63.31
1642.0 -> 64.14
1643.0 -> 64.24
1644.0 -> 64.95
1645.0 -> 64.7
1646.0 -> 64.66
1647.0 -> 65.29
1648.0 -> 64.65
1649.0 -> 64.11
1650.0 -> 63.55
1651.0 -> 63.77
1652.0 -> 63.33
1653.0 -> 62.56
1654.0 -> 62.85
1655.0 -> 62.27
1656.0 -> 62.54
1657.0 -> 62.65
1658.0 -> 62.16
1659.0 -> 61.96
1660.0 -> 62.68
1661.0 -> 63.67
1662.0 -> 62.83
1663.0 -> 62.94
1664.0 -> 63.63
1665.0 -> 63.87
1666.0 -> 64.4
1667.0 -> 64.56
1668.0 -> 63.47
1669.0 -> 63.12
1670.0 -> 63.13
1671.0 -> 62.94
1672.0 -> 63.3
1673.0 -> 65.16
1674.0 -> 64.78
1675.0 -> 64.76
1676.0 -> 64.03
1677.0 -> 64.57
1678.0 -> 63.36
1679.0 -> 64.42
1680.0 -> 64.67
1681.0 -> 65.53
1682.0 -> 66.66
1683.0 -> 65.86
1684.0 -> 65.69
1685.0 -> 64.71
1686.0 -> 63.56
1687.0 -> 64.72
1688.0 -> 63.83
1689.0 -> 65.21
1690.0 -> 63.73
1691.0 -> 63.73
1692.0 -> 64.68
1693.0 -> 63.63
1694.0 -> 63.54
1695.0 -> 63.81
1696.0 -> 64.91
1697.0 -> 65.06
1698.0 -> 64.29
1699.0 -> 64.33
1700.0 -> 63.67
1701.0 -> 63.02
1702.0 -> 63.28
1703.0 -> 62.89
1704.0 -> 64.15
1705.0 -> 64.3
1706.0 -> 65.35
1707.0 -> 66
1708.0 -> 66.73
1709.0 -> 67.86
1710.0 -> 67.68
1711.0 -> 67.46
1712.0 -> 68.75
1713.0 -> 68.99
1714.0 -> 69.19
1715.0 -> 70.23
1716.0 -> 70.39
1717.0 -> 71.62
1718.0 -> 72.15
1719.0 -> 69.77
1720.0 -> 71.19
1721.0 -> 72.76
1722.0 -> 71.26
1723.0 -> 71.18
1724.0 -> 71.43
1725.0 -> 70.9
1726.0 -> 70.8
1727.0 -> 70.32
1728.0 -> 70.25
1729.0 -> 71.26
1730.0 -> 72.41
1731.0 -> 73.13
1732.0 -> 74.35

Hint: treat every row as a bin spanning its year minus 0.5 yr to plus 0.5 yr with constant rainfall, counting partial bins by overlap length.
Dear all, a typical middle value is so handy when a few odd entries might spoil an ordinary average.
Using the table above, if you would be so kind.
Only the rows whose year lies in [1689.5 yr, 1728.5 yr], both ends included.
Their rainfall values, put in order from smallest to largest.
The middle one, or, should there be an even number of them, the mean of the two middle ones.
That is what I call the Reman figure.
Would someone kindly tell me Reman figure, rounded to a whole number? 67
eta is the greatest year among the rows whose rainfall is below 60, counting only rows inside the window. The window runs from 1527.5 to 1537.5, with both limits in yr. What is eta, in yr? 1537.0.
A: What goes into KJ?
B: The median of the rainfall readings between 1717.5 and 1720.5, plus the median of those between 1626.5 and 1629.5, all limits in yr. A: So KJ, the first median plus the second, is 137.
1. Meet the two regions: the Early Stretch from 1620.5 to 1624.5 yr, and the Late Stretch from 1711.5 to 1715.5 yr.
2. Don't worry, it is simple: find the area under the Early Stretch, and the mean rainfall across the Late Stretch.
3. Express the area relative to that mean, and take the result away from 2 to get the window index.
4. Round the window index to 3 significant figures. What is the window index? -1.58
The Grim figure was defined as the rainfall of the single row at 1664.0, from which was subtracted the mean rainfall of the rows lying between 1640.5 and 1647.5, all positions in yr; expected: -0.8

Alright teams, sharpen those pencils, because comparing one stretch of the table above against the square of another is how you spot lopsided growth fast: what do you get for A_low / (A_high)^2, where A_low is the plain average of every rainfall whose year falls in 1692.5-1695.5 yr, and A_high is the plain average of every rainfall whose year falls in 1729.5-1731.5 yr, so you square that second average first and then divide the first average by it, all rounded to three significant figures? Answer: 0.0120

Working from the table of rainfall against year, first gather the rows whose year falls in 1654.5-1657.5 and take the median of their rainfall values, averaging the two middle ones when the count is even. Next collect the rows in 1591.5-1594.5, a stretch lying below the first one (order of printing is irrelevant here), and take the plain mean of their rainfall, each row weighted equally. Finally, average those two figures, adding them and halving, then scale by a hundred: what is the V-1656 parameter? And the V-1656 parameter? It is 6275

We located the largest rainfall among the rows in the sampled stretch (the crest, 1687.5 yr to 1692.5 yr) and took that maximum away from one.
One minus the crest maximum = -64.2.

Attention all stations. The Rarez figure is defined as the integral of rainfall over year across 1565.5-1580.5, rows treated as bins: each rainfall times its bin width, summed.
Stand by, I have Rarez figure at 941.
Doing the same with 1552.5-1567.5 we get 788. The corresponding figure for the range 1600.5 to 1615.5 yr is 896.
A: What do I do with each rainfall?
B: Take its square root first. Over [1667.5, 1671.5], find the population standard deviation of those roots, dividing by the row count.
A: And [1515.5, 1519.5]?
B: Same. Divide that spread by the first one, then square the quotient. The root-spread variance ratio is 69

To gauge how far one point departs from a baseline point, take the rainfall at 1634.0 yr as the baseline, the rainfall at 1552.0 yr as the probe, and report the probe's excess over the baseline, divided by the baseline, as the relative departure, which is -0.18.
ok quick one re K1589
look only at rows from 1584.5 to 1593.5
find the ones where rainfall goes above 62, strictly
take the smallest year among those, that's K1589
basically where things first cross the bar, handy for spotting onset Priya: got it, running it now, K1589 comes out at 1585.0 yr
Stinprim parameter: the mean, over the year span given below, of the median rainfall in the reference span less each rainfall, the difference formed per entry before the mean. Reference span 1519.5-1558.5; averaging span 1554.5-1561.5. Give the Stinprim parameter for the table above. -4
